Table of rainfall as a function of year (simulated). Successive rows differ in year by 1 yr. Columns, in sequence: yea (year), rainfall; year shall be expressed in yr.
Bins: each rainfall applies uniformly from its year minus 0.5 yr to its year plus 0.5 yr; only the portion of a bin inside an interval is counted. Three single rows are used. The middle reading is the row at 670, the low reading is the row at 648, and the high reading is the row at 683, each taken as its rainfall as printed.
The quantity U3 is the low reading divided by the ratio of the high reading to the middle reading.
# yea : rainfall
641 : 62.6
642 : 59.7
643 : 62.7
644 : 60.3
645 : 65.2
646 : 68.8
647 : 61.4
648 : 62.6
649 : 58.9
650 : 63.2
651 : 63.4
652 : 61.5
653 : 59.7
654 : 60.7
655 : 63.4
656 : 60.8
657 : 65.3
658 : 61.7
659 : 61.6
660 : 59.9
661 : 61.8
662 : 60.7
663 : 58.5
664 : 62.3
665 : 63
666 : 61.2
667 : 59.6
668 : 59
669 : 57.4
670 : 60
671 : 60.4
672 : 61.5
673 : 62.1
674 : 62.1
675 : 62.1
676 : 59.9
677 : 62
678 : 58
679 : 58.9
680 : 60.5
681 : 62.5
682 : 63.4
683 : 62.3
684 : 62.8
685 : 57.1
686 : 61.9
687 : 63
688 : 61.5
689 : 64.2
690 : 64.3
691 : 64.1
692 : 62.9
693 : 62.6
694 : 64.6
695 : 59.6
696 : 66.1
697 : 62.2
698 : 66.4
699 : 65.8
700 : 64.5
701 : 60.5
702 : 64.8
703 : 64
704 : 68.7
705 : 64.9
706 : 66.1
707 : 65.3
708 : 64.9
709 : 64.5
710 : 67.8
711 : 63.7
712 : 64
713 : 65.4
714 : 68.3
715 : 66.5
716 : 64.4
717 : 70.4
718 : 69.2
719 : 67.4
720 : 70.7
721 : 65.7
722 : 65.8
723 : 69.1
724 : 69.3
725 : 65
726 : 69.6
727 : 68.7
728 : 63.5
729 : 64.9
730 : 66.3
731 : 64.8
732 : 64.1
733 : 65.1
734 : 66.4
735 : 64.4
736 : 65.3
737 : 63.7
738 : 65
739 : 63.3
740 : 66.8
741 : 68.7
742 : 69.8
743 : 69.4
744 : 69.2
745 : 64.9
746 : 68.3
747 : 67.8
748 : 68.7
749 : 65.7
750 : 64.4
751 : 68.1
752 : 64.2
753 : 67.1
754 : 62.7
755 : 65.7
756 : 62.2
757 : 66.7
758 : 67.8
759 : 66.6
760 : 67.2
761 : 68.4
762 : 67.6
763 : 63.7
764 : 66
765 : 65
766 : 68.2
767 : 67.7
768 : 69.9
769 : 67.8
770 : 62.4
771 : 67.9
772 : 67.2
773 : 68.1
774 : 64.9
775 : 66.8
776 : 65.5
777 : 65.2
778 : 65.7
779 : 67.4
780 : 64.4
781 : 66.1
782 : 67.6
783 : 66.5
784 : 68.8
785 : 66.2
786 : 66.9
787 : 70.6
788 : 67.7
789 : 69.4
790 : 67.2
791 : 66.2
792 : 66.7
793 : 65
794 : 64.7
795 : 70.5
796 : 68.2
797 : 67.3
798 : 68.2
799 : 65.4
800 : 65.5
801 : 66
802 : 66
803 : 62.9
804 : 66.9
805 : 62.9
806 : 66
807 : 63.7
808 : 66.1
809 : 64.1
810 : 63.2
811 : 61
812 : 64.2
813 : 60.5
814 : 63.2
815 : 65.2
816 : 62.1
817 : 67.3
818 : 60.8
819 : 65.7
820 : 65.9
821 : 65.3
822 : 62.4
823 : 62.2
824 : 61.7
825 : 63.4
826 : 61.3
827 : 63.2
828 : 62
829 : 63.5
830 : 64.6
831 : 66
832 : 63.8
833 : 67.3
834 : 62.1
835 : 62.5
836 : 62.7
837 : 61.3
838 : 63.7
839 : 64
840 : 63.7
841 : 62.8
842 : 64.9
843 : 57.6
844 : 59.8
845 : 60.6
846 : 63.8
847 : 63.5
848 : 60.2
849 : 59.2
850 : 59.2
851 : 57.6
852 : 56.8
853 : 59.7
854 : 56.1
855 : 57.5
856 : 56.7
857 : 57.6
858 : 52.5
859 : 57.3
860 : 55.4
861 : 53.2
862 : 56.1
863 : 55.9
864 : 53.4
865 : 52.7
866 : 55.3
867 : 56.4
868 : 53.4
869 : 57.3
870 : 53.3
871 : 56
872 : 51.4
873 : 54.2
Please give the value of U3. 60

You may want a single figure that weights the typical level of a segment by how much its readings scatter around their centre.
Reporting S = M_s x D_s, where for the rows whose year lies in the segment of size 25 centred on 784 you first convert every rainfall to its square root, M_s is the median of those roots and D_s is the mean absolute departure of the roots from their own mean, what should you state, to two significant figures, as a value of 0.65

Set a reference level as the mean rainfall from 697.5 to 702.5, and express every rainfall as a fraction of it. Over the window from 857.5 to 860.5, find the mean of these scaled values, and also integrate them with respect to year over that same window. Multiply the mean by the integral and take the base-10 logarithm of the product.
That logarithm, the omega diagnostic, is 0.34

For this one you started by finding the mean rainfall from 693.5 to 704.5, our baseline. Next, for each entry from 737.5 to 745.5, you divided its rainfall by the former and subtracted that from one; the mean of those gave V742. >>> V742 -0.044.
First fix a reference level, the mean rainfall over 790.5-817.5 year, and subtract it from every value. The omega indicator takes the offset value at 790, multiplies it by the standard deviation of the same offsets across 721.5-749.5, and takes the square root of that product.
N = 2.1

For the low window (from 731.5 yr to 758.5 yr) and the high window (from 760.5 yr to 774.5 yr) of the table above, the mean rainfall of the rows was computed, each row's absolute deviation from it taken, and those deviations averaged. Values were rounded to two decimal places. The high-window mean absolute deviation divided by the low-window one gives 0.91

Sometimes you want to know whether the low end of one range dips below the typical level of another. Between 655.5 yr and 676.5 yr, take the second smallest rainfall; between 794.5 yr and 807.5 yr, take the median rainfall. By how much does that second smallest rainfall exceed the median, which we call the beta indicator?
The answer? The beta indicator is -7.5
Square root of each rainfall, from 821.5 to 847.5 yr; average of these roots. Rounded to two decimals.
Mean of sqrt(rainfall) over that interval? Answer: 7.93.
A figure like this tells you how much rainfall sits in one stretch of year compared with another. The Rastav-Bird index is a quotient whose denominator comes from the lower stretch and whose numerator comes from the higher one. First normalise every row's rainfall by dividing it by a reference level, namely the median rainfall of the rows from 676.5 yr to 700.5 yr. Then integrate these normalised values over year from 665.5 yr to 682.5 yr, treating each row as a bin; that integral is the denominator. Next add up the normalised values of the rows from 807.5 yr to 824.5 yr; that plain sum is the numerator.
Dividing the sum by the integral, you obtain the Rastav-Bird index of 1.05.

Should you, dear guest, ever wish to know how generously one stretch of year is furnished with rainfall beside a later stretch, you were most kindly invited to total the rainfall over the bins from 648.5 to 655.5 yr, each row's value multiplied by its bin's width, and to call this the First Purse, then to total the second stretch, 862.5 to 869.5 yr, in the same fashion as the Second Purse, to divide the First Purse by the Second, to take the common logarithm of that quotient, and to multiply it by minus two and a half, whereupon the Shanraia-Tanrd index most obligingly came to -0.12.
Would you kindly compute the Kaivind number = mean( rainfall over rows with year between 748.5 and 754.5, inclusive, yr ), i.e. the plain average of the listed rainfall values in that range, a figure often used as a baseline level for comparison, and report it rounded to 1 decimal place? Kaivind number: 65.4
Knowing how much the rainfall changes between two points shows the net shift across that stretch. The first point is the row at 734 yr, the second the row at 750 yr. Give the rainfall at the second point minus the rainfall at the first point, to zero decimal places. -2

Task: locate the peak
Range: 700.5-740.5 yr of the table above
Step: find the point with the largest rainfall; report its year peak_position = 720 yr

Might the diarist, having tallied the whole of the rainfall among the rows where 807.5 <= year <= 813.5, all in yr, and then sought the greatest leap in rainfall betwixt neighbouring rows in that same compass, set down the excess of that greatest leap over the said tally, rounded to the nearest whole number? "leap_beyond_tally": -375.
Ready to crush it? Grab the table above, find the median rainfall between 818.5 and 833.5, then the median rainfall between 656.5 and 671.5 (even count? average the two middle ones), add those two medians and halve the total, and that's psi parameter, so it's 62.1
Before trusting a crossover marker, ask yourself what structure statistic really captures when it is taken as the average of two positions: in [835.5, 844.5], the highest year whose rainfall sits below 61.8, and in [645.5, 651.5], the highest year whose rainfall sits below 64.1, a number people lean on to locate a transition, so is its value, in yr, 747.5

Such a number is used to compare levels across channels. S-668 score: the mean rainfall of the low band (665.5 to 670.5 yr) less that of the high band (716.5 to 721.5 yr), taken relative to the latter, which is -0.13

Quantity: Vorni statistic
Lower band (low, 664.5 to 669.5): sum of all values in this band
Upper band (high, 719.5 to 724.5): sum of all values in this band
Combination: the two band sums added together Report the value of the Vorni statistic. 641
